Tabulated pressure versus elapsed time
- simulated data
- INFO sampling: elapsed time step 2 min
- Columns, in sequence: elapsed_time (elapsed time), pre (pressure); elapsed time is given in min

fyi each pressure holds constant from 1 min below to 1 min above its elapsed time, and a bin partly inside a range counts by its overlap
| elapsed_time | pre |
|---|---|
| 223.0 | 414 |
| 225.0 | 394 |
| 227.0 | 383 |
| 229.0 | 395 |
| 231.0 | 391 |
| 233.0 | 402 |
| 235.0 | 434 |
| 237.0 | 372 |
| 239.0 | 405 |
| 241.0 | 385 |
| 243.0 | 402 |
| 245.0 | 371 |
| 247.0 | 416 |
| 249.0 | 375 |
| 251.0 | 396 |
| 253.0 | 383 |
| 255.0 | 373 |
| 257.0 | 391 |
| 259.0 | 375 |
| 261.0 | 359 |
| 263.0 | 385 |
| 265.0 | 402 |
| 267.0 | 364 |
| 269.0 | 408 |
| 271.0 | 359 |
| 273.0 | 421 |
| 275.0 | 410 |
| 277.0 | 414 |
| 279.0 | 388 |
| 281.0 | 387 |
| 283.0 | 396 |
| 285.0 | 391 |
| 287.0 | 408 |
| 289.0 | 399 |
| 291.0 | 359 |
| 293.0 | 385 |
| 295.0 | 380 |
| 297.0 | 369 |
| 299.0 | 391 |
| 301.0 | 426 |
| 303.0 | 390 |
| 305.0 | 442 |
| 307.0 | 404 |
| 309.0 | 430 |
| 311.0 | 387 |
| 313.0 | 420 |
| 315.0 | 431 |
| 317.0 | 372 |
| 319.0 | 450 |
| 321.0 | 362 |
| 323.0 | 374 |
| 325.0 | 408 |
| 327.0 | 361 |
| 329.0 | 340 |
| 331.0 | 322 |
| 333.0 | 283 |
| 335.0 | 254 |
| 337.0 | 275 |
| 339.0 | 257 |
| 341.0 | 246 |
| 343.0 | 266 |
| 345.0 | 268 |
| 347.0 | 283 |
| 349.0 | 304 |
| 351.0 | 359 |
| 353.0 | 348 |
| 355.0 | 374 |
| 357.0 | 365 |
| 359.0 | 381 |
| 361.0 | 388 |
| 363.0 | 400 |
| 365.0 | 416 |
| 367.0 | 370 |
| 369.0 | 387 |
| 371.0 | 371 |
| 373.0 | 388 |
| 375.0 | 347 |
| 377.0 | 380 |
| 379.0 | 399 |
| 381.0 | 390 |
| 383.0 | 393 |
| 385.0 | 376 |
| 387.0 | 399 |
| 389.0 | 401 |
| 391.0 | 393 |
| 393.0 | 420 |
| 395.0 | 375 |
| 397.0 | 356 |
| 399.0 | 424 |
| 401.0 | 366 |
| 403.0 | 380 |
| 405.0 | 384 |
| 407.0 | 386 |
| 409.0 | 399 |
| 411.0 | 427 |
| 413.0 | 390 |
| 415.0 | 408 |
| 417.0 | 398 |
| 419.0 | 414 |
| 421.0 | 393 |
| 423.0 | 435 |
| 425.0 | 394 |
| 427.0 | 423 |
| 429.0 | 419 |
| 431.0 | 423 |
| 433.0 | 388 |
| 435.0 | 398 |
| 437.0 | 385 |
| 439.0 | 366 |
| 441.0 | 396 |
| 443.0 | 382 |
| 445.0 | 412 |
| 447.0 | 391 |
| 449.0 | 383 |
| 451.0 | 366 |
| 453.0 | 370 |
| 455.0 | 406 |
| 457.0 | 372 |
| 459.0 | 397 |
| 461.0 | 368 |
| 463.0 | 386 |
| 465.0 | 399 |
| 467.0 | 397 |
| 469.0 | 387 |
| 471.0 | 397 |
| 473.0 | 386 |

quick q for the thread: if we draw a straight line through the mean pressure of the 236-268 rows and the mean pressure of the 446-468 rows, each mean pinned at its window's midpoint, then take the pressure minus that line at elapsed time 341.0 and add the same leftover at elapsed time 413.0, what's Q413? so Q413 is -134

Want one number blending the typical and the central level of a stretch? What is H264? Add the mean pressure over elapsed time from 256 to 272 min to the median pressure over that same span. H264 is 760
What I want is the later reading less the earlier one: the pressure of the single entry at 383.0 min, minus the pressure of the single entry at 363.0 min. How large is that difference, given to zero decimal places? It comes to -7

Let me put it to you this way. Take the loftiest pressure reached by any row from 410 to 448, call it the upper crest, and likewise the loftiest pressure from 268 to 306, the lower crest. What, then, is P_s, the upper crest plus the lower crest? 877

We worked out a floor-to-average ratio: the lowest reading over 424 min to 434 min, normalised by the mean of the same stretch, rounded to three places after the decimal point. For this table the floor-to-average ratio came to 0.948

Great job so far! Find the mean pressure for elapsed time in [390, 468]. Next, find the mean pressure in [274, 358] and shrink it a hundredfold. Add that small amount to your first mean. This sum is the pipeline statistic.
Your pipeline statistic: 398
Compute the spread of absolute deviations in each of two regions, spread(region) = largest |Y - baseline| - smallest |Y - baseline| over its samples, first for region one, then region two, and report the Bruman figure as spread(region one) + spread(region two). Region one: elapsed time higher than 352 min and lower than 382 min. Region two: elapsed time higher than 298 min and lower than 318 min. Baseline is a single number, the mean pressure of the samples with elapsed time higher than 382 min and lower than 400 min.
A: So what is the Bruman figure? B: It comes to 90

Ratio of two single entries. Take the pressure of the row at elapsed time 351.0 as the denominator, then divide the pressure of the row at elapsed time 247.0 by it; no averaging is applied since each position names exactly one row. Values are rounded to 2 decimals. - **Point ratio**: 1.16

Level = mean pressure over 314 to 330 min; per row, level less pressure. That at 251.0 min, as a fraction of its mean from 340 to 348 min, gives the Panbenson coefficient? 0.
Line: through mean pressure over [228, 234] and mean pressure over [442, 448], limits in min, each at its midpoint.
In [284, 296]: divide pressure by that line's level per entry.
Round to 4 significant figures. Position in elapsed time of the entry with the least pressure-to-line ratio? 291.0 min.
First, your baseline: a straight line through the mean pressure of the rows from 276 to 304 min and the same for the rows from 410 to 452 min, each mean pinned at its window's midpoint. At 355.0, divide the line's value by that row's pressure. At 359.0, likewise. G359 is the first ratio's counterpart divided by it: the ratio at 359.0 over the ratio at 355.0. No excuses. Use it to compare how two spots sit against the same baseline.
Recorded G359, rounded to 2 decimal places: 0.98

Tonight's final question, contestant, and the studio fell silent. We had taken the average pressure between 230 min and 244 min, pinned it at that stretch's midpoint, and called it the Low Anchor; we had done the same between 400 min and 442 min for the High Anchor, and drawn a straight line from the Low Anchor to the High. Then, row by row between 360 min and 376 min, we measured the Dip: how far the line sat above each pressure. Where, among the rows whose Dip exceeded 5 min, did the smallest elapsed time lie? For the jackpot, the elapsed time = 361.0 min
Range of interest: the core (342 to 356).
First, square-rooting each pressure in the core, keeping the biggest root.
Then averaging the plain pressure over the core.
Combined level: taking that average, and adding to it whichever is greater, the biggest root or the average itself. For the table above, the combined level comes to 629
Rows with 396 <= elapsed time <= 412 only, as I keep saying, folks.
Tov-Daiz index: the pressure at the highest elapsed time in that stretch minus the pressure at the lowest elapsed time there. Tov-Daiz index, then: 71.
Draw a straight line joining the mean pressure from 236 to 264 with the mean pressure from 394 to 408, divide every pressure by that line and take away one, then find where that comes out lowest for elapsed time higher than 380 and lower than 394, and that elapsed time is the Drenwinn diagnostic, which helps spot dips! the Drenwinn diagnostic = 385.0 min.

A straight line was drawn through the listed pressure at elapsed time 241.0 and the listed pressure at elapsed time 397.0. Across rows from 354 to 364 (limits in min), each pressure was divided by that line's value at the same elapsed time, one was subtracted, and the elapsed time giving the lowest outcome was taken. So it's 357.0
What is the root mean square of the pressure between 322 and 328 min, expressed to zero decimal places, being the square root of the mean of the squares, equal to 382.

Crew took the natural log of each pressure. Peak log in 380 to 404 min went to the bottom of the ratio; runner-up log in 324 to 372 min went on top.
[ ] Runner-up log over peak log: 0.99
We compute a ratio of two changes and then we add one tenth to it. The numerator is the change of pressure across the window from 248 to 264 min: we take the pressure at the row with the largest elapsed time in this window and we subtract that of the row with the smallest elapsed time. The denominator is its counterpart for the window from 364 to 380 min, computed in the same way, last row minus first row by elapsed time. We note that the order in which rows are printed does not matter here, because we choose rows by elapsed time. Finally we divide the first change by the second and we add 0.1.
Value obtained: -0.5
